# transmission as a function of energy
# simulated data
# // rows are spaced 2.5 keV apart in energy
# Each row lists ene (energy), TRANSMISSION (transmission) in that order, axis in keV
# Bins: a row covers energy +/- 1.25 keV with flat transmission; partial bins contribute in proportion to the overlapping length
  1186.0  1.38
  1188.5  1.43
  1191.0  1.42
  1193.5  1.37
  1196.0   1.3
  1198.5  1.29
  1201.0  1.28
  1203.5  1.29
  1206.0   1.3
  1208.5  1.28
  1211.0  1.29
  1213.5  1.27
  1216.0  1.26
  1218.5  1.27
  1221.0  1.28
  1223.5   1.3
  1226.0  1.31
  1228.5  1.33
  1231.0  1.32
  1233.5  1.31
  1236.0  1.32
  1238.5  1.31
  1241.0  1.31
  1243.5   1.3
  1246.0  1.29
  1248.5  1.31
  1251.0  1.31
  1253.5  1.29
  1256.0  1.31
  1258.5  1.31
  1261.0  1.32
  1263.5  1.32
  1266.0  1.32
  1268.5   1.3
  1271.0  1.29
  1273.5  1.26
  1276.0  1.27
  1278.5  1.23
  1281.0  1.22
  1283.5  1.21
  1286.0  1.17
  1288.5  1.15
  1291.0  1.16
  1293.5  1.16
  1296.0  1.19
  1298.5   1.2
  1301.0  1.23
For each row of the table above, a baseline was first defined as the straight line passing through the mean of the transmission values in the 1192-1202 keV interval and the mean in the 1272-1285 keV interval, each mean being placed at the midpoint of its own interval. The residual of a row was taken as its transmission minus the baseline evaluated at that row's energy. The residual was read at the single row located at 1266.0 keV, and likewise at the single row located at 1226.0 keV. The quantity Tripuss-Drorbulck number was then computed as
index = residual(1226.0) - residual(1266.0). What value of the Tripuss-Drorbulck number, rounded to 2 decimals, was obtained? -0.05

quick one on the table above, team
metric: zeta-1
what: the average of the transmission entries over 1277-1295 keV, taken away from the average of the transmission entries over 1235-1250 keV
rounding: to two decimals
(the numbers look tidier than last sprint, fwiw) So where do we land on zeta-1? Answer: 0.12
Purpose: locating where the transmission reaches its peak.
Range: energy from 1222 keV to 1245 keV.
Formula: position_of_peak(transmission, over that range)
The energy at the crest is 1228.5 keV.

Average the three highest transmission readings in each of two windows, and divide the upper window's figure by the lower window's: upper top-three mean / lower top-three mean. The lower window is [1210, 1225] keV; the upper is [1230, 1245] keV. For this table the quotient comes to 1.02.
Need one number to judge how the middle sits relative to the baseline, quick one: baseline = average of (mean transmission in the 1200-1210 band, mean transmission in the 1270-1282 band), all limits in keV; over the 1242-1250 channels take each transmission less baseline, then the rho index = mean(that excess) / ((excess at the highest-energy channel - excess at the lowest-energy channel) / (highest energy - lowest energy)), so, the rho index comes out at 15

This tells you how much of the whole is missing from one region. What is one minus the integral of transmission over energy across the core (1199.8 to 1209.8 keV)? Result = -12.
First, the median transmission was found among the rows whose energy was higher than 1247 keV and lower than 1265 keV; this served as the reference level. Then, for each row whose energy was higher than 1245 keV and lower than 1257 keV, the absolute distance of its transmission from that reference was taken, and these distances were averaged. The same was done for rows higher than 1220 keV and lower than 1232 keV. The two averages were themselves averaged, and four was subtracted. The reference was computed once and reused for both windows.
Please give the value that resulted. -3.99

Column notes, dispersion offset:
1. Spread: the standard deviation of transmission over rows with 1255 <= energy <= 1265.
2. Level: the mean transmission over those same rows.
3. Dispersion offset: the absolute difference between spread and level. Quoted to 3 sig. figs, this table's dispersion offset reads 1.31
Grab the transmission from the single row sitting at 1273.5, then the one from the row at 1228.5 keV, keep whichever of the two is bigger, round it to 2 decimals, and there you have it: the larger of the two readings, 1.33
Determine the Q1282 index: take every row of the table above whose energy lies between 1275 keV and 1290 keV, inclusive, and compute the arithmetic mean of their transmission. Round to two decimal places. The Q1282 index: 1.21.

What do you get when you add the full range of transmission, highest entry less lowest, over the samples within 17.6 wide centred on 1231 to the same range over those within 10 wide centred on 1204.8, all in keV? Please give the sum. 0.050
